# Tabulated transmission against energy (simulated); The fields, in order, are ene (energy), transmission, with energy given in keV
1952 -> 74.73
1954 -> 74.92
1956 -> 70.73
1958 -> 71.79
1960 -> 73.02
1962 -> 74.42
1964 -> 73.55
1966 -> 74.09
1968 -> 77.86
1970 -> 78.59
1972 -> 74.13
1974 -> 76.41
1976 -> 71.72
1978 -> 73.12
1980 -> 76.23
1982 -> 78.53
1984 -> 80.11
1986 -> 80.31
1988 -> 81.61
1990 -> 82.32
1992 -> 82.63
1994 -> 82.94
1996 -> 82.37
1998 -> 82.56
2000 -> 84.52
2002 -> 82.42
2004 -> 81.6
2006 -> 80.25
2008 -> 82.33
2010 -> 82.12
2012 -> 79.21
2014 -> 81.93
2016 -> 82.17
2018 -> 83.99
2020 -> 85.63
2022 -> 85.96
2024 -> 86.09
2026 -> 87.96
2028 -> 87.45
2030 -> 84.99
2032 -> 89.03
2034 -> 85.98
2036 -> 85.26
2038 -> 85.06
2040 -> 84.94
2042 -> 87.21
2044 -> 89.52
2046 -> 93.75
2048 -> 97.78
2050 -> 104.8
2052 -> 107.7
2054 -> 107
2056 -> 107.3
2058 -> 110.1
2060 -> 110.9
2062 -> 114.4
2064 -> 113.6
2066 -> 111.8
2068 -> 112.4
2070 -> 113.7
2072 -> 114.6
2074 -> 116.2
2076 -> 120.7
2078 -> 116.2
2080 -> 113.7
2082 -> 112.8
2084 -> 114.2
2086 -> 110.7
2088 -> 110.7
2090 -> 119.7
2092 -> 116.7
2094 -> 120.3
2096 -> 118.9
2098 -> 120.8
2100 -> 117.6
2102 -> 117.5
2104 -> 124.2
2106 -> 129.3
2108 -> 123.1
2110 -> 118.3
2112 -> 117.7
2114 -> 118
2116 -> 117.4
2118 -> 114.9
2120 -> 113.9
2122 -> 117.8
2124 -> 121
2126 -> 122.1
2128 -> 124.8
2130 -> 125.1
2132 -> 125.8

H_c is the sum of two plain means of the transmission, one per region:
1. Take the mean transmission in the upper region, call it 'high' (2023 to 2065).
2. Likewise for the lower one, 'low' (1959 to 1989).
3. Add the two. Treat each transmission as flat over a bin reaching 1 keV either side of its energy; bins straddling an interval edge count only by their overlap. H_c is 172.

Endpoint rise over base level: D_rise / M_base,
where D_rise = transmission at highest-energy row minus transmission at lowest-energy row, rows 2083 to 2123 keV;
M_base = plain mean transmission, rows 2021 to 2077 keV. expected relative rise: 0.036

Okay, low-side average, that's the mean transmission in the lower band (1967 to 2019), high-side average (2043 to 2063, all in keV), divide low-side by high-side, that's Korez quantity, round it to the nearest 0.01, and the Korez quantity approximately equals 0.77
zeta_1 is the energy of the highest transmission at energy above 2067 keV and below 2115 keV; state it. 2106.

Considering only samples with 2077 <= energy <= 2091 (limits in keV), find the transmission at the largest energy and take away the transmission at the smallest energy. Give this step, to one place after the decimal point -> 3.5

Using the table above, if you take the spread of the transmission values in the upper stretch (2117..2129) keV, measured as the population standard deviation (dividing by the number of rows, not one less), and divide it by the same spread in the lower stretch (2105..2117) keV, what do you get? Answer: 0.90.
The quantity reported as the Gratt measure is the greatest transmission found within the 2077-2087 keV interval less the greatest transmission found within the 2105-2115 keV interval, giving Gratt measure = -13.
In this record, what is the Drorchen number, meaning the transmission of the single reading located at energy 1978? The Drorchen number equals 73.12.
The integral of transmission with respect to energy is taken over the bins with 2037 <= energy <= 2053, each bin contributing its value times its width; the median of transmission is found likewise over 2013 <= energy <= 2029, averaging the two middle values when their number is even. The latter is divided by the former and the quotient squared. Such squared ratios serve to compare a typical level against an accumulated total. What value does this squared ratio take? 0.0033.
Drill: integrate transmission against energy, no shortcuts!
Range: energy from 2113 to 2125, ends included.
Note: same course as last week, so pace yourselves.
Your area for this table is 1406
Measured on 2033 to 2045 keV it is 1036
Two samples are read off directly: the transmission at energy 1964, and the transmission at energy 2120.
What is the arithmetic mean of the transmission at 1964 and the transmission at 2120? 94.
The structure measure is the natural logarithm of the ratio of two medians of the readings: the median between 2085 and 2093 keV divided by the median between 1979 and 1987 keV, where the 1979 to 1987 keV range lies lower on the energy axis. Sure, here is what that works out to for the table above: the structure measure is 0.36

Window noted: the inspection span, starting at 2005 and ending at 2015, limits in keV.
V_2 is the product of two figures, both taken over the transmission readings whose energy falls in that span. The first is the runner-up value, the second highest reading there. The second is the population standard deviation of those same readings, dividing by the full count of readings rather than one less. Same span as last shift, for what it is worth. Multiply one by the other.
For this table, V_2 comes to 101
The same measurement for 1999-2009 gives 114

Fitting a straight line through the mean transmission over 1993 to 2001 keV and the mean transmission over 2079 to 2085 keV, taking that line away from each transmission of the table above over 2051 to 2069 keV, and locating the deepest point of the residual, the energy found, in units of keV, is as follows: 2056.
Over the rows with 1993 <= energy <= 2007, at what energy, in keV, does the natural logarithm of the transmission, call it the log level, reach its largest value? 2000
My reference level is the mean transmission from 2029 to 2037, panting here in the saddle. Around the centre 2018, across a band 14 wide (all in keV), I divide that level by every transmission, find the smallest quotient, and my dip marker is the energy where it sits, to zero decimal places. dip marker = 2024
